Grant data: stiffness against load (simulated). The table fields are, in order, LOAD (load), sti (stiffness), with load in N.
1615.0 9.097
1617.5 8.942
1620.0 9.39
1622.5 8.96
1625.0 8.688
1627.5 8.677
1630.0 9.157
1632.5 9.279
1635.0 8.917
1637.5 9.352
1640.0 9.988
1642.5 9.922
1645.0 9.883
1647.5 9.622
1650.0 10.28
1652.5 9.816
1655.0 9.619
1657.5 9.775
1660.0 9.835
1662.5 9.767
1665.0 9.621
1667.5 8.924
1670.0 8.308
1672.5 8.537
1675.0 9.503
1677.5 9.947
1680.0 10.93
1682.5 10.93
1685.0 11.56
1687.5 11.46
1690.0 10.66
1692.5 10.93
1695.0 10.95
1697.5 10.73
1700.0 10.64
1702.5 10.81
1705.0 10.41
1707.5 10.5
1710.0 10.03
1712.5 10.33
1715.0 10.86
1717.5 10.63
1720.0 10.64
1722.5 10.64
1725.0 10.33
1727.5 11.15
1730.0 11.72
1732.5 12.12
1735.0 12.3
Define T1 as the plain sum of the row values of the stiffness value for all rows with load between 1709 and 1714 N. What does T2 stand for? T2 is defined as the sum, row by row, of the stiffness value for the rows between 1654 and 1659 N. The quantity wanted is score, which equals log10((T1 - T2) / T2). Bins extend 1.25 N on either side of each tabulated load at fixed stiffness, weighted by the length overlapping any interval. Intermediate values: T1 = 20.4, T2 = 19.4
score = -1.3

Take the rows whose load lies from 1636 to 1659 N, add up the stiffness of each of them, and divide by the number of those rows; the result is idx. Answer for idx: 9.8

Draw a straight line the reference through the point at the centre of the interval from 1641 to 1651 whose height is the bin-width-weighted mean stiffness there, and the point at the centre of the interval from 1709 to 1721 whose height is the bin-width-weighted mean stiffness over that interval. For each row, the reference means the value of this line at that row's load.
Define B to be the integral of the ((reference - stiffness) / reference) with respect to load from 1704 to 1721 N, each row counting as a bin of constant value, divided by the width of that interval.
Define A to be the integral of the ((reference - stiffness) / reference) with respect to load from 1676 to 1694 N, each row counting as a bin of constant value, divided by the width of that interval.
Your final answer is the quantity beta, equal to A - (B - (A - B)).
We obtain -0.13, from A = -0.063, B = 0.00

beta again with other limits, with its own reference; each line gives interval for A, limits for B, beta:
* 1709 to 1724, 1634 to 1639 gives -0.13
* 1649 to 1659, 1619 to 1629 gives -0.14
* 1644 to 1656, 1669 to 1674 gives -0.31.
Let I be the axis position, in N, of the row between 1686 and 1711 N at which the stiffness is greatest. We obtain 1687.5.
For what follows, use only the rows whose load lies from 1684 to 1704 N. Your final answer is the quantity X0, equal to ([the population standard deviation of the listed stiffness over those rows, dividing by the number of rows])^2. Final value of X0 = 0.11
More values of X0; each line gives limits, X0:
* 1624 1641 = 0.18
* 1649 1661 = 0.05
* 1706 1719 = 0.08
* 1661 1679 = 0.35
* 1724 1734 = 0.45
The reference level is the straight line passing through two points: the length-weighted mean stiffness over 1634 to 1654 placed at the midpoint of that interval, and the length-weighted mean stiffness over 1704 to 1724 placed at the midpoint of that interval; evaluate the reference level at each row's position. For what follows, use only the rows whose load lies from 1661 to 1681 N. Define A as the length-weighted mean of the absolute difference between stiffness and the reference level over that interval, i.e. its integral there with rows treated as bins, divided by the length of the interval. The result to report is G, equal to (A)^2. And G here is 0.61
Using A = 0.78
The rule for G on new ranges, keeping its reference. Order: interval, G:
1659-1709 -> 0.41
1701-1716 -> 0.06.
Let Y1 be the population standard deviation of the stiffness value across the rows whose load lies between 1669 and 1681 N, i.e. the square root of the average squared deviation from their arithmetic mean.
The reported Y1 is 0.96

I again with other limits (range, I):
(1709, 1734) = 1732.5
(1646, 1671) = 1650.0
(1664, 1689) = 1685.0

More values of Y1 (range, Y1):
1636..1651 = 0.29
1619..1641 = 0.39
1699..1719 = 0.25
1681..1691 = 0.37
